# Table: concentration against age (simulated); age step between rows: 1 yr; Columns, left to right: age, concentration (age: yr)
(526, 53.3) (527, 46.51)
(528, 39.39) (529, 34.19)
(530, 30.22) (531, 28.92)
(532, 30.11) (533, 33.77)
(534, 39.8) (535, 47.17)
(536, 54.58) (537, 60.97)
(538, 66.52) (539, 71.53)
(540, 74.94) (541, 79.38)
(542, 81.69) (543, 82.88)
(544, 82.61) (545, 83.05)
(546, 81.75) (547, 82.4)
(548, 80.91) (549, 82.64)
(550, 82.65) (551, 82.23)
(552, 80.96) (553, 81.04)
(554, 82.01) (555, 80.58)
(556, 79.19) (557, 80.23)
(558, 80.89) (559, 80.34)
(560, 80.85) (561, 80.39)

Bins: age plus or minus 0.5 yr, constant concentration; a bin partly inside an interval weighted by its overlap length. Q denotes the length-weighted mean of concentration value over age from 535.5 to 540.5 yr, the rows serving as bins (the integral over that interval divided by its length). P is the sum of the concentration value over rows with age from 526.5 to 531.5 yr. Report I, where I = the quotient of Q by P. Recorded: 0.367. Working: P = 179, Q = 66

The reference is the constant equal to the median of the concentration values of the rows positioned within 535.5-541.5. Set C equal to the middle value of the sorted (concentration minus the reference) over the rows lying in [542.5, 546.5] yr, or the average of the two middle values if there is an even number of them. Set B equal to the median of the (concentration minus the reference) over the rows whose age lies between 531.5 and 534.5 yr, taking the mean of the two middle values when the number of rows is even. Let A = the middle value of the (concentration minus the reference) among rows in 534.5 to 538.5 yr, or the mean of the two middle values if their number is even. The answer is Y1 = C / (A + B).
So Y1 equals -0.3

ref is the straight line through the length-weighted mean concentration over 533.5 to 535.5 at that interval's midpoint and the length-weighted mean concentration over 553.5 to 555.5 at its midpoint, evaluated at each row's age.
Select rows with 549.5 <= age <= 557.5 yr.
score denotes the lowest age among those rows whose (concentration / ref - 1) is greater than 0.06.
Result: 550 yr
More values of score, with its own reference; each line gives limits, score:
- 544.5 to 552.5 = 545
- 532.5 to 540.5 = 535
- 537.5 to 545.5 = 538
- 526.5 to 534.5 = 527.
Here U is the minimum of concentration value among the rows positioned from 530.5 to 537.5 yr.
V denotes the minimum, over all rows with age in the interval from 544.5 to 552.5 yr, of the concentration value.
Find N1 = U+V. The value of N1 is 110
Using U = 28.92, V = 80.91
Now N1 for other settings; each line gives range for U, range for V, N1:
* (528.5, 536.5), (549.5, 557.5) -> 108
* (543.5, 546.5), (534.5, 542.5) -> 129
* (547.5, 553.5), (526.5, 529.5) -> 115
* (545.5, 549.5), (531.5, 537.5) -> 111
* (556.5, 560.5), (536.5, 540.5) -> 141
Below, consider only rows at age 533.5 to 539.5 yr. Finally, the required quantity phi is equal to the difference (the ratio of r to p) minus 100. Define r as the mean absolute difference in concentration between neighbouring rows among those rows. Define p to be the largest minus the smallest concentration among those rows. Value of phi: -99.8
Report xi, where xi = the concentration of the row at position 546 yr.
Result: 81.75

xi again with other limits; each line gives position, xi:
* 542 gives 81.69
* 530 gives 30.22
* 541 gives 79.38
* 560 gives 80.85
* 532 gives 30.11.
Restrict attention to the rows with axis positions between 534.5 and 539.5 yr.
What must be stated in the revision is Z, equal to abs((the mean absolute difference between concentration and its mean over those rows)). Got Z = 7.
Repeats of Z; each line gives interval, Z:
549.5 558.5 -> 1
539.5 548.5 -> 2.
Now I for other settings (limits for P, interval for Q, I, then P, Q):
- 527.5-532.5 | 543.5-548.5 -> 0.504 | 163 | 82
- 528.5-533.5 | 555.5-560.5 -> 0.511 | 157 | 80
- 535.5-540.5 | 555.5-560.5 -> 0.244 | 329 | 80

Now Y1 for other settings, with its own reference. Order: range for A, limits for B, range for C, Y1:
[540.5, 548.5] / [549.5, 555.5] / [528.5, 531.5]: -1.5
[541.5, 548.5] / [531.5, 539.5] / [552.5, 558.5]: -2.5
